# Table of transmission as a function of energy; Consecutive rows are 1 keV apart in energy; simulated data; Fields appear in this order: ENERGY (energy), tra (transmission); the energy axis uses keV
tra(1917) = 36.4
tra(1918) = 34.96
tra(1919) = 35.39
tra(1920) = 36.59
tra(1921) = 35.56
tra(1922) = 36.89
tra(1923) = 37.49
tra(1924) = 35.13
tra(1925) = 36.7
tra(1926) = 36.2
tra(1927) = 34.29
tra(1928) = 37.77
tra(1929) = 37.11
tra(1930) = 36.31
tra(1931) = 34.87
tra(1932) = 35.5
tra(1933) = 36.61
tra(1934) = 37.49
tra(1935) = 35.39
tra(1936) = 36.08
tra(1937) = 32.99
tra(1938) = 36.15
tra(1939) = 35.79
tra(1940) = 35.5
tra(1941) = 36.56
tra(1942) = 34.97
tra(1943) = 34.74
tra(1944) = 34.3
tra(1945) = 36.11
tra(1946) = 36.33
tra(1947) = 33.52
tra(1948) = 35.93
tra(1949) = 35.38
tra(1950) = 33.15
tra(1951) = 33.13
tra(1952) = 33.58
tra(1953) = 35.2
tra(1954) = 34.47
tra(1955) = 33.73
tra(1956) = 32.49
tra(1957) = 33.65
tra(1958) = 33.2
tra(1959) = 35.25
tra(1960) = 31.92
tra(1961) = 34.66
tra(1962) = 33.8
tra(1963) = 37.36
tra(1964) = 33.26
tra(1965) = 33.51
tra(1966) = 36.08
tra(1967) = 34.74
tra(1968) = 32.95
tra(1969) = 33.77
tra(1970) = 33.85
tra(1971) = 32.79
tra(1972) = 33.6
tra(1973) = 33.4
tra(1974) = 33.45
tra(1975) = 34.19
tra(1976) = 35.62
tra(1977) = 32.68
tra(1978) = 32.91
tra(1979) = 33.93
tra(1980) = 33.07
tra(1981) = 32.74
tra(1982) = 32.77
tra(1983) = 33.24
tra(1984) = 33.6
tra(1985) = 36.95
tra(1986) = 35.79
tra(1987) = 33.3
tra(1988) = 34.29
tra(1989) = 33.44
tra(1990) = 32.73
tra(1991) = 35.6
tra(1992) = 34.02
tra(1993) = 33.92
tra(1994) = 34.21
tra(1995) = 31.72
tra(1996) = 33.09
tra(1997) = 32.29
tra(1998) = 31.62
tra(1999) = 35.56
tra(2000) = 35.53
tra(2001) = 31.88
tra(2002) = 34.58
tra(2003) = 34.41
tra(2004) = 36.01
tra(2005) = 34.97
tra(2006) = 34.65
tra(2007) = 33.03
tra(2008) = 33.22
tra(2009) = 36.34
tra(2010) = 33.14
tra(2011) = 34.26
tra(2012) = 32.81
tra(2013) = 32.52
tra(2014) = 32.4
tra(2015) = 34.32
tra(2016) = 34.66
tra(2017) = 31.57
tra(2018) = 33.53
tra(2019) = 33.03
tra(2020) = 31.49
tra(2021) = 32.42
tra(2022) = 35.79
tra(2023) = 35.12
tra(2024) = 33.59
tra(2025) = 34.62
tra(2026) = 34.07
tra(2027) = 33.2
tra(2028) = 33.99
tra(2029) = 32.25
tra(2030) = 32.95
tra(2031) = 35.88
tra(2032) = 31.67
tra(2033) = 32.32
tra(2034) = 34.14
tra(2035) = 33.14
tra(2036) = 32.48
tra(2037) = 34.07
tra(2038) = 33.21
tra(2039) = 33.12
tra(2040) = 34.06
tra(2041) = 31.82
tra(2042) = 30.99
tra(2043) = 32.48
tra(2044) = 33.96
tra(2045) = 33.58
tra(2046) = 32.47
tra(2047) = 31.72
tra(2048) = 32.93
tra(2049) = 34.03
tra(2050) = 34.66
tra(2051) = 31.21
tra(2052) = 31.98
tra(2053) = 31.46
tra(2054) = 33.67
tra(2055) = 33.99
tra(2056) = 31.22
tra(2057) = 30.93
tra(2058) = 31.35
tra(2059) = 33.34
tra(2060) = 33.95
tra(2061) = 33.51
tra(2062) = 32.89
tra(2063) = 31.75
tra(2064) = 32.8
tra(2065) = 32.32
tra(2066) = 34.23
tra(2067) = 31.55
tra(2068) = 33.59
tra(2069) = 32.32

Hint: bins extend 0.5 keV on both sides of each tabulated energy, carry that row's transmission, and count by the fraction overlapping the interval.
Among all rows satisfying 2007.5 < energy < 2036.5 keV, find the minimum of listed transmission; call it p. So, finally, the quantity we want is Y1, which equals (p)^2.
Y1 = 992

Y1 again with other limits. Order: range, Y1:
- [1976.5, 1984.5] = 1068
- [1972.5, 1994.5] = 1068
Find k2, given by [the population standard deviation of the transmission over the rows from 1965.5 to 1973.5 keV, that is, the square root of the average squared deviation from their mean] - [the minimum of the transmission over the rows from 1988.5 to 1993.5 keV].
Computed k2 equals -31.7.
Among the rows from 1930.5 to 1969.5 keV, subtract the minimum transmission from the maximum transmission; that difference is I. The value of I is 5.6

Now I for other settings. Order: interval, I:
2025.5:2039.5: 4.2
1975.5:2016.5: 5.3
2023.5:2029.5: 2.4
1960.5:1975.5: 4.6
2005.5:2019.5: 4.8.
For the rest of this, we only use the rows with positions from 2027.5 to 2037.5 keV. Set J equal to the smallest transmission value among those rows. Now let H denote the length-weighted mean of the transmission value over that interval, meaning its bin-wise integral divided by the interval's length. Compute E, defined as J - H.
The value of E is -1.62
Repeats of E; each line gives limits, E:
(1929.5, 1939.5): -2.73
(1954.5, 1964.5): -2.01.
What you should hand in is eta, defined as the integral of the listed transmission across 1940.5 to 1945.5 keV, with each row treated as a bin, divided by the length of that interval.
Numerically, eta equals 35.3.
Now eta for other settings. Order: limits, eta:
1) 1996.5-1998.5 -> 32.0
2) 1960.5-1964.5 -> 34.8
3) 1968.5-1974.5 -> 33.5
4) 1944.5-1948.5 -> 35.5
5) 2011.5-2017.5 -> 33.0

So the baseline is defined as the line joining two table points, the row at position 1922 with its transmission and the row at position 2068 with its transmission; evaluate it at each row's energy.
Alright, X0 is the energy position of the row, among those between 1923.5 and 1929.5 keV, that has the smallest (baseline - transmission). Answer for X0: 1928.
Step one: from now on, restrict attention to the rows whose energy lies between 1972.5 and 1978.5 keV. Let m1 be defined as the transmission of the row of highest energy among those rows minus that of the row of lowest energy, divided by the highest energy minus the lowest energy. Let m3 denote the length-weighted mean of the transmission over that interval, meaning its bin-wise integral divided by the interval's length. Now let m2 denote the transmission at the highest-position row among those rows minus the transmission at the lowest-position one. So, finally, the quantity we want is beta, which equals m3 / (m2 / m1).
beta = 6.74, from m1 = -0.10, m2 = -0.5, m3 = 33.7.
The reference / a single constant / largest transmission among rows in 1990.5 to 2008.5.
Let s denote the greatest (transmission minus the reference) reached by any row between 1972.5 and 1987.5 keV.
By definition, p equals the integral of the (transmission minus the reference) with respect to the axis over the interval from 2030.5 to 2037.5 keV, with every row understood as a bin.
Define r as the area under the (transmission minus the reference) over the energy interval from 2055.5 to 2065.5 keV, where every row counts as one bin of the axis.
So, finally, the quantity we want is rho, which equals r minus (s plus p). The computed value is -19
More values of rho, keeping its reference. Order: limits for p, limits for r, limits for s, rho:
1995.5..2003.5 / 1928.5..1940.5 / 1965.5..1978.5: 17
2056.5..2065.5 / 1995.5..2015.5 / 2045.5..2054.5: -11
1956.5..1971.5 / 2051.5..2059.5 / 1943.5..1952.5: -1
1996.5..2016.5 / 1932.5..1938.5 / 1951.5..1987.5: 39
